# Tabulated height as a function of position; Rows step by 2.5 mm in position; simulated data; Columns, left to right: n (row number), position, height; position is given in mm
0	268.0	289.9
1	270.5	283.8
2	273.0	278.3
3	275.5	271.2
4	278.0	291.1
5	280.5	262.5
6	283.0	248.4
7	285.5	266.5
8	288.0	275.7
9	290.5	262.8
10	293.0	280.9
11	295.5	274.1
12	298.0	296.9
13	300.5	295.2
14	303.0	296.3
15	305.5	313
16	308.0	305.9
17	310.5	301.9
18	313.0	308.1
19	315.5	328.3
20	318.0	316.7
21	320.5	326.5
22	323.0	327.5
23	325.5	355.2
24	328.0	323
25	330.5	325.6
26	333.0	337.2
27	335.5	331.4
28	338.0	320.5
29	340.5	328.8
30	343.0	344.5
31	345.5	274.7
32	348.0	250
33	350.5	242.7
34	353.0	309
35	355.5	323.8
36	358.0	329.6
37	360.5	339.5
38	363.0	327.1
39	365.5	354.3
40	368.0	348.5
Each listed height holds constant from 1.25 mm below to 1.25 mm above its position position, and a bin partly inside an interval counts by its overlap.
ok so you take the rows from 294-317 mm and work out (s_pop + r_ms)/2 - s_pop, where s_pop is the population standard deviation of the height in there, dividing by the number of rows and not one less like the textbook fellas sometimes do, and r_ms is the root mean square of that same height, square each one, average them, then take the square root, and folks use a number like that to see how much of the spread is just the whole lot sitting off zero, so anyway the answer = 144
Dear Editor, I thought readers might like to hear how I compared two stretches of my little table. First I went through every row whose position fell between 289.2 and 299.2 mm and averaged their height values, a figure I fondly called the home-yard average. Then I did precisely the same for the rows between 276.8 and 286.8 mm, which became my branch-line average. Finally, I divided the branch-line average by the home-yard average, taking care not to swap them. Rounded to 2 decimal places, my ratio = 0.96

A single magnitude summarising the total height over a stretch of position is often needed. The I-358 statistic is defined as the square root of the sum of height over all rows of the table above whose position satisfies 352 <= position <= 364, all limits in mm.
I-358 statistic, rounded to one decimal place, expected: 40.4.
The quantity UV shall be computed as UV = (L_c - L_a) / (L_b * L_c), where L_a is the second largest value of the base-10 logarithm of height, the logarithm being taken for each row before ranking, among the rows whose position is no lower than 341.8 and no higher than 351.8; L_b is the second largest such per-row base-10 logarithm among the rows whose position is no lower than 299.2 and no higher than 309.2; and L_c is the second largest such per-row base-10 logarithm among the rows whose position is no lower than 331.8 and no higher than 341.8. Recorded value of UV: 0.013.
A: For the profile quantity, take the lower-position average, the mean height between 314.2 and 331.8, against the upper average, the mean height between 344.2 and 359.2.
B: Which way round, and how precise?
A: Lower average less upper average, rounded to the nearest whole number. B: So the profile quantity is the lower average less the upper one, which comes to 41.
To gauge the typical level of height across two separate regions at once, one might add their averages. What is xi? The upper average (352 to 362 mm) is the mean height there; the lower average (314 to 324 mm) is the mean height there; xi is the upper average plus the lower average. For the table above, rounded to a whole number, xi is 650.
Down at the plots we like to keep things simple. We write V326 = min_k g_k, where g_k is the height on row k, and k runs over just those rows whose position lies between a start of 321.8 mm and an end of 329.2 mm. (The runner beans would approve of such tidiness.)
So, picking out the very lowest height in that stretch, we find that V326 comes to 323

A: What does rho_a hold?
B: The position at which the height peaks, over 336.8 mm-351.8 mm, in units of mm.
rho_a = 343.0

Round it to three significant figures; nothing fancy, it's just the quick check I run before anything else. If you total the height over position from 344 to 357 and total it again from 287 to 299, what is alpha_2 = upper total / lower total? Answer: 1.01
